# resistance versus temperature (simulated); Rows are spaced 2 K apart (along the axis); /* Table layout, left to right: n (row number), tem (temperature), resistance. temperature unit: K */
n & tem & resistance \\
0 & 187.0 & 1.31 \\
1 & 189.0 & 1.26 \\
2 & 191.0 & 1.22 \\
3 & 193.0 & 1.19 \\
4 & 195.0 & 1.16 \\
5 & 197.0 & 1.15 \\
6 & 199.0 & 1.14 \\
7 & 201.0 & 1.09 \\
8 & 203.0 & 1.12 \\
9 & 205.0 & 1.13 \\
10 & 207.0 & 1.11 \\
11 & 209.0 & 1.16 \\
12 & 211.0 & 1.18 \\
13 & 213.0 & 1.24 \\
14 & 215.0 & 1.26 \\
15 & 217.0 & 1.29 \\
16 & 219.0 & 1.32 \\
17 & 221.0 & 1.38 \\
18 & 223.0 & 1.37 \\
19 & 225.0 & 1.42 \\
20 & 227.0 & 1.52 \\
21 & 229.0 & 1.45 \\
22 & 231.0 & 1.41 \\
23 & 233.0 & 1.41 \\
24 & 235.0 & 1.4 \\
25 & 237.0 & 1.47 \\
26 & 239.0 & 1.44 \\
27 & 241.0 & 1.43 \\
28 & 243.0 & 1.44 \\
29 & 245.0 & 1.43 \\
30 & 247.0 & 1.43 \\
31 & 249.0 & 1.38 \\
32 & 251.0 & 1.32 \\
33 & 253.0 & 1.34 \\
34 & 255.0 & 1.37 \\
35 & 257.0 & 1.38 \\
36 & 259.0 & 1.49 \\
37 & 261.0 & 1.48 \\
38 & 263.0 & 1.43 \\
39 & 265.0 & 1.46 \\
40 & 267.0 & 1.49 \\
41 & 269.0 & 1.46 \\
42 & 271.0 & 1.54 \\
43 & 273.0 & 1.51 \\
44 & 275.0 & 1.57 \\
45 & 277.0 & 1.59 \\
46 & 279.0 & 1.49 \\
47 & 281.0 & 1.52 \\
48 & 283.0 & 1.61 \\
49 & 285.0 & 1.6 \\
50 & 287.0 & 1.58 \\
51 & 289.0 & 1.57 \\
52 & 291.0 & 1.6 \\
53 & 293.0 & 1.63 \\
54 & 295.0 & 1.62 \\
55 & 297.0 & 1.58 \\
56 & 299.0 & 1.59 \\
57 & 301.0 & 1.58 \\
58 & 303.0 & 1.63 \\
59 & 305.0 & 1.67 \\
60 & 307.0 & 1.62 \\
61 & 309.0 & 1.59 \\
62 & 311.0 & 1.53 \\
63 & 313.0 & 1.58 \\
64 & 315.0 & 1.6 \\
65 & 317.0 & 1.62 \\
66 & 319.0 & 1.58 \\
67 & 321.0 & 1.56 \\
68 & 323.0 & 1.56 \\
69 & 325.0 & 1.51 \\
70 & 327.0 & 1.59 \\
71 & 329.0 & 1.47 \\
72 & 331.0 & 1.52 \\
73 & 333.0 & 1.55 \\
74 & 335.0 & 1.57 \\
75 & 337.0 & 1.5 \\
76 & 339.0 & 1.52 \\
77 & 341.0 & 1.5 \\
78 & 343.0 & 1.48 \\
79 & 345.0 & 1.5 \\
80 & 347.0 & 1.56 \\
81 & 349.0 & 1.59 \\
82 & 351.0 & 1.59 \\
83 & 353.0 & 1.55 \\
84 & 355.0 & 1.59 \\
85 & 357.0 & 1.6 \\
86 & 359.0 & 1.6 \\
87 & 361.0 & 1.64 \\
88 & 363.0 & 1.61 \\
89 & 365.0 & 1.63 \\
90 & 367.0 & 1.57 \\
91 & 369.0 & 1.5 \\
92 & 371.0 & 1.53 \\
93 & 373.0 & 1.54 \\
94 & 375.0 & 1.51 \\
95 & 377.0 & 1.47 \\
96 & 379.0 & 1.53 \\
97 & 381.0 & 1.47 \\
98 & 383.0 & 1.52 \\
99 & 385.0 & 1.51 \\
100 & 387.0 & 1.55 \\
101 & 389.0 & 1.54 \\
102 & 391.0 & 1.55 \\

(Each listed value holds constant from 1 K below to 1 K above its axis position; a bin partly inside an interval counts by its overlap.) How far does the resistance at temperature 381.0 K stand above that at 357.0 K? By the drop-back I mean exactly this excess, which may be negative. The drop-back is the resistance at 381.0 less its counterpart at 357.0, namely -0.1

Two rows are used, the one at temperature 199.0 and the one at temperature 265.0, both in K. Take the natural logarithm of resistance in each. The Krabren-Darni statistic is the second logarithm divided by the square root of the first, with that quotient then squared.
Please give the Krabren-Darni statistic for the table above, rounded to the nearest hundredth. 1.09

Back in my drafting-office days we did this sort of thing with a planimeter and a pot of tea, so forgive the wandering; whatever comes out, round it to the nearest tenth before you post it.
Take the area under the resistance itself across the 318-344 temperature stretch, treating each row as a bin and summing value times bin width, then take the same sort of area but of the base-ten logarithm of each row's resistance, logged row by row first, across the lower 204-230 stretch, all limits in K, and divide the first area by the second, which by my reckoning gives 13.9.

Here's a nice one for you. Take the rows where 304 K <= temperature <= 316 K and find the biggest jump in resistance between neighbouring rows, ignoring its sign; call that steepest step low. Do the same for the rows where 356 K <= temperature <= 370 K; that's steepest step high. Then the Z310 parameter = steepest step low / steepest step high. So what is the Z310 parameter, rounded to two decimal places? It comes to 0.86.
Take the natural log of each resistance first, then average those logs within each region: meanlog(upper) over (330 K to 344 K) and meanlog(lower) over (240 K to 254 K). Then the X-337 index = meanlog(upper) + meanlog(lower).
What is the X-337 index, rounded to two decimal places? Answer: 0.75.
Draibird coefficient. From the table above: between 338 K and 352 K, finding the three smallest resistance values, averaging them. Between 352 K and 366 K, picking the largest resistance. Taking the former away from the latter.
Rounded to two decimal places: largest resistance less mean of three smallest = 0.15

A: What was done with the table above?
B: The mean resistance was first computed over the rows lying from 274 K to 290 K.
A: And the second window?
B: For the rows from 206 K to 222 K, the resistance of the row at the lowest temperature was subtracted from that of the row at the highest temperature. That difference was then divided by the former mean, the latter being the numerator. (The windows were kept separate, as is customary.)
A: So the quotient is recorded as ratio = 0.17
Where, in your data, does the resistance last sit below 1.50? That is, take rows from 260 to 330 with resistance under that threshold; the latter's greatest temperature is 329.0 K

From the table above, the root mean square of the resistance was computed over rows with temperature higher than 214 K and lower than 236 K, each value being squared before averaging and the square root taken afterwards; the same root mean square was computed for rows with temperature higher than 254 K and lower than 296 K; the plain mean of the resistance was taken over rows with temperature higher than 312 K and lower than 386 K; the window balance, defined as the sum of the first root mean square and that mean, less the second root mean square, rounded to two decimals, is 1.41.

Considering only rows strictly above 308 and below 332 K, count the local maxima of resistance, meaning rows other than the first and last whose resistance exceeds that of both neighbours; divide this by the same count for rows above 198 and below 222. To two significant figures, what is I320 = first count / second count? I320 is 2.0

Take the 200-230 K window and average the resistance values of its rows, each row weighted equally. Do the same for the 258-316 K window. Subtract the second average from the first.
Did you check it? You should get -0.29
